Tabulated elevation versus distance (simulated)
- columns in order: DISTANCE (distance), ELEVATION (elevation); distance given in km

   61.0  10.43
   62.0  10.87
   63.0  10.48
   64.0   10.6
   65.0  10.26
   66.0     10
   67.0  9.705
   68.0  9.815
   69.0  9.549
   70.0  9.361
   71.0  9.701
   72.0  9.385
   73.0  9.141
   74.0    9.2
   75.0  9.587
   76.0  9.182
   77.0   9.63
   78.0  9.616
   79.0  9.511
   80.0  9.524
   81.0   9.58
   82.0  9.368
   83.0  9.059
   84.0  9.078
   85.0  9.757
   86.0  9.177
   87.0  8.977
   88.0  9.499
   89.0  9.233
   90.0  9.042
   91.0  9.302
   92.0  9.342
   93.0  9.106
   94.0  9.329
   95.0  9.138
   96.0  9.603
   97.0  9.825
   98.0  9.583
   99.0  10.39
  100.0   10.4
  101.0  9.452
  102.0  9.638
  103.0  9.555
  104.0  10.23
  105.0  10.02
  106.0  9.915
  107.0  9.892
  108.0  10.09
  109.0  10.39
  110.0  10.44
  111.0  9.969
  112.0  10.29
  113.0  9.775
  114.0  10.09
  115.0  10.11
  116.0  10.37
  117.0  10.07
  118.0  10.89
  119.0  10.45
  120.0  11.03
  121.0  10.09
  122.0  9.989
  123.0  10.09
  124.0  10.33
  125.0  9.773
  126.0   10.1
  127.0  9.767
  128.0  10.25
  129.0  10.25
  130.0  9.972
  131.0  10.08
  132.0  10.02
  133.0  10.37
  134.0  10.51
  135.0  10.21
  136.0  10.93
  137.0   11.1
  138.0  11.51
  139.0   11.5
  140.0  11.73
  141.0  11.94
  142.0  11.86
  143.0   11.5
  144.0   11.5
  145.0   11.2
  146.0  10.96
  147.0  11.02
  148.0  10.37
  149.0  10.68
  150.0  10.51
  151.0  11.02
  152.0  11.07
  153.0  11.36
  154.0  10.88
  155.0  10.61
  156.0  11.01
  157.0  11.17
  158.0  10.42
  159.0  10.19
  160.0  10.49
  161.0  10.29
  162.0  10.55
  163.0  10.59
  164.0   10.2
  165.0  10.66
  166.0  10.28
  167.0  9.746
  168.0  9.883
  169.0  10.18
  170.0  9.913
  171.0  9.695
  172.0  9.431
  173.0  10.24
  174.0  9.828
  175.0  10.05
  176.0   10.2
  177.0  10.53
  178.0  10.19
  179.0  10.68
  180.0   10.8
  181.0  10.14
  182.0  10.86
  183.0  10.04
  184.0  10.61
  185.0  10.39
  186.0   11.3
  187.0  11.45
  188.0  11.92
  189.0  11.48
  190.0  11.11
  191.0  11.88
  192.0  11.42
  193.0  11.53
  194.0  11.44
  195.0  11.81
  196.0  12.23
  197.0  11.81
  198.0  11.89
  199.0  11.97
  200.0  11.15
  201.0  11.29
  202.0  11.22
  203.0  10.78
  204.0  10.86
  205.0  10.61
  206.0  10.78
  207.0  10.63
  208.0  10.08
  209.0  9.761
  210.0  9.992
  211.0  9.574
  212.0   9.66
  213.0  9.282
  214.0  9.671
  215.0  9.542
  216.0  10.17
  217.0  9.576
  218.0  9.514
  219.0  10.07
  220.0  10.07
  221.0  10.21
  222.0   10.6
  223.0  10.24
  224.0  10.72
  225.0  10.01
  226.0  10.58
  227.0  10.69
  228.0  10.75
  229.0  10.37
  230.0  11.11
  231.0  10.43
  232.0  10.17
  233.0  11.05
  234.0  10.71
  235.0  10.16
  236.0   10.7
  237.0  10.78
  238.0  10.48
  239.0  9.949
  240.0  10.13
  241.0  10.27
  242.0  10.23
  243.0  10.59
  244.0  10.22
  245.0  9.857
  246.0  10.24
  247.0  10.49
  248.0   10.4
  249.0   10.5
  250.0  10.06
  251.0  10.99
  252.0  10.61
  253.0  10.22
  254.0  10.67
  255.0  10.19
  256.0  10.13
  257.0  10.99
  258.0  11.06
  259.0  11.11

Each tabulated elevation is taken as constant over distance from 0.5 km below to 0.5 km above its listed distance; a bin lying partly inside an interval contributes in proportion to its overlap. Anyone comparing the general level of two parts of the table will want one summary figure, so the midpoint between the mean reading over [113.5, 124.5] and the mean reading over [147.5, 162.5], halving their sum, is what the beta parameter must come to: 10.5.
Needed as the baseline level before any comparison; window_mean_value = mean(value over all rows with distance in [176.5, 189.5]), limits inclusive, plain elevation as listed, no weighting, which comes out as 10.8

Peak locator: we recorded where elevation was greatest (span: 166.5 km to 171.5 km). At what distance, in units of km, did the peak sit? 169.0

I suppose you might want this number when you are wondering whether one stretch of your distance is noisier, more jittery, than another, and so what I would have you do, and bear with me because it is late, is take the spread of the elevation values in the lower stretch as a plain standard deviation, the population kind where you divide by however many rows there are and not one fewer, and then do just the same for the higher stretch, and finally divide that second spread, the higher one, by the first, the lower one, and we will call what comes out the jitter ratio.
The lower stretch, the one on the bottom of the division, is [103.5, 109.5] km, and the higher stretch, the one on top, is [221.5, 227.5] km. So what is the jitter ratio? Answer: 1.5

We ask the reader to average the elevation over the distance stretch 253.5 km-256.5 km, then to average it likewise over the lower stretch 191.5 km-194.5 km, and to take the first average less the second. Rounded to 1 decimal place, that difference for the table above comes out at -1.1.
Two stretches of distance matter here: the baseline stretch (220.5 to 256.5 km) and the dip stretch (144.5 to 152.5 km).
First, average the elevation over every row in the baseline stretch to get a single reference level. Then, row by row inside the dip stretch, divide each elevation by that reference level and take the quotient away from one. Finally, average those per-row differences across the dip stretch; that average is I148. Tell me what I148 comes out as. -0.041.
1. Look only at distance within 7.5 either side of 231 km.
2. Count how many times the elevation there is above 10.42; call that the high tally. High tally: 11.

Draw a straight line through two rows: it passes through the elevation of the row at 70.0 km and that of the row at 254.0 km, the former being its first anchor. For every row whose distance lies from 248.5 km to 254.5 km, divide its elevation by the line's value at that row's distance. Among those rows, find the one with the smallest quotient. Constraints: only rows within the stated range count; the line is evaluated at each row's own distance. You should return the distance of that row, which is 250.0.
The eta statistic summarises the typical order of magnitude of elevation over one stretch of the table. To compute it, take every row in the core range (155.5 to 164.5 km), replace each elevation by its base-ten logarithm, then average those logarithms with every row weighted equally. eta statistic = 1.02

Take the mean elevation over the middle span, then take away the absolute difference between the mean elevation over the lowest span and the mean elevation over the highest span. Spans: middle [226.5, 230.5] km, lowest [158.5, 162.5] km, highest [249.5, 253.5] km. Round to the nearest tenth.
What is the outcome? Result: 10.6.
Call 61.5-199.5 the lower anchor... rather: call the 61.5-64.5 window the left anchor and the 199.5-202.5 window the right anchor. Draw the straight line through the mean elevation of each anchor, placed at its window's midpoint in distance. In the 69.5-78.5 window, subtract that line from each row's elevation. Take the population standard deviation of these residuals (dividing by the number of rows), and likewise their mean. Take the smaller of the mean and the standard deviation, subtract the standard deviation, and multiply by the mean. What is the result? 1.9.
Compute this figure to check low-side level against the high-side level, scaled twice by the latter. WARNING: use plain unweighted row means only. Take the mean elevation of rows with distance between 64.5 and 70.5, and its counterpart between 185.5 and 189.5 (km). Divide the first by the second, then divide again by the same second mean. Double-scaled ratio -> 0.073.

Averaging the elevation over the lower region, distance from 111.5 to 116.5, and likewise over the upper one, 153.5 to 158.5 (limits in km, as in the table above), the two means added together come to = 20.9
